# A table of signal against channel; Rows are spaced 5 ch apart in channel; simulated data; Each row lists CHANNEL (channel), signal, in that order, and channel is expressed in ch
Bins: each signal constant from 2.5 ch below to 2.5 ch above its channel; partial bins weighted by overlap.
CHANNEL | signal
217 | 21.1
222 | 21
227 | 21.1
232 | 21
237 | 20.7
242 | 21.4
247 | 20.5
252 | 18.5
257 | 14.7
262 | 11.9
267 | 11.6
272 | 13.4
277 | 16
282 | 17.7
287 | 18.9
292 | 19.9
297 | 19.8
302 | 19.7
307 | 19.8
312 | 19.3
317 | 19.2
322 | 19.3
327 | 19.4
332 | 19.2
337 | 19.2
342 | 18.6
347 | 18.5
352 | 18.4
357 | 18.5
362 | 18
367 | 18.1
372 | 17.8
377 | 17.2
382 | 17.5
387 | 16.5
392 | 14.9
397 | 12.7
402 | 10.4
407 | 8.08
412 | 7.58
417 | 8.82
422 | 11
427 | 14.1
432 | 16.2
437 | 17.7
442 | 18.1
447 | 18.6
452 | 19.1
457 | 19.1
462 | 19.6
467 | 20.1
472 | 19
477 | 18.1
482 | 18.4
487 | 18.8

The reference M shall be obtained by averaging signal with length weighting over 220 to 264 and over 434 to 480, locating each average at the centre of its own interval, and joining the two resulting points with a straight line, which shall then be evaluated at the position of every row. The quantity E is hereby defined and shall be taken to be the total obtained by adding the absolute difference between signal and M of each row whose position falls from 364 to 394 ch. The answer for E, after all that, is 11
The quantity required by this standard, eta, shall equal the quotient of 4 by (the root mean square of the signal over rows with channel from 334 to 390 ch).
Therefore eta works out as 0.222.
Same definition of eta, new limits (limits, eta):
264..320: 0.223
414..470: 0.236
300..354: 0.209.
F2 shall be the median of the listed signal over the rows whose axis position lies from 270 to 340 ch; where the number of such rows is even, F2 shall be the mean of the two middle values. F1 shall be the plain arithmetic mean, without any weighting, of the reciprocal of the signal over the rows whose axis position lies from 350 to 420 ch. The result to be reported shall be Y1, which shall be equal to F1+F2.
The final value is 19.3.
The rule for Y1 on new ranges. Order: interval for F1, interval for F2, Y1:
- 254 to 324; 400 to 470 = 17.0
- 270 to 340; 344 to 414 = 17.4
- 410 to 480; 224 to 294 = 18.8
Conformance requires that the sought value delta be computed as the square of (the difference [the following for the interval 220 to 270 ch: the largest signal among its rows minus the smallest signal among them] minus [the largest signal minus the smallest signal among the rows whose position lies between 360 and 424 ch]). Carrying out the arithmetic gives 1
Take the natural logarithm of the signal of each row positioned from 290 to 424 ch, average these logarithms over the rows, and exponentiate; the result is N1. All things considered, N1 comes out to 16.0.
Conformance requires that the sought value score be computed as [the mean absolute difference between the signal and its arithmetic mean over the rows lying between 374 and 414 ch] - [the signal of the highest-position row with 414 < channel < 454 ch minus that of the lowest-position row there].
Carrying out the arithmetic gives -6.9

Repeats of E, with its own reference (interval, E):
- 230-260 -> 12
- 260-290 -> 24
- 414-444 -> 27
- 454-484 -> 4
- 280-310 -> 5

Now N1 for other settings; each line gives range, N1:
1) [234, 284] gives 16.3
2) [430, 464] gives 18.3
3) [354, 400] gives 16.7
